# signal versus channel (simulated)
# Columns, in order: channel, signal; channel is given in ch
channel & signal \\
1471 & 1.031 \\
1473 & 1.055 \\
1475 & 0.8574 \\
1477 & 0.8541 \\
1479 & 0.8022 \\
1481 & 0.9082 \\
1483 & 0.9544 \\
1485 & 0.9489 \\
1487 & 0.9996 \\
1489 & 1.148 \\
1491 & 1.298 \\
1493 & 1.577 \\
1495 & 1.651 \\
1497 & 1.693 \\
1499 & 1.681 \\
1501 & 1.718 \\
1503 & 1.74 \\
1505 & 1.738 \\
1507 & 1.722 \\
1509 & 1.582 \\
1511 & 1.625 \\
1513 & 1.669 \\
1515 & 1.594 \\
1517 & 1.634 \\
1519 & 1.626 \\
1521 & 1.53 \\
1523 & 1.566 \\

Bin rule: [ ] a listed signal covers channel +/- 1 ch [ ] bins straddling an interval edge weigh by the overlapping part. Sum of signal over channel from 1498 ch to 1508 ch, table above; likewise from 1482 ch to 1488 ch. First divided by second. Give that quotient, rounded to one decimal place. 3.0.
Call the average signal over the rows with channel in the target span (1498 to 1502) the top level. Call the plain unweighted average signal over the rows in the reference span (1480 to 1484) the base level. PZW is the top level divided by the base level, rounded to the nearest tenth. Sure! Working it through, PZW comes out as 1.8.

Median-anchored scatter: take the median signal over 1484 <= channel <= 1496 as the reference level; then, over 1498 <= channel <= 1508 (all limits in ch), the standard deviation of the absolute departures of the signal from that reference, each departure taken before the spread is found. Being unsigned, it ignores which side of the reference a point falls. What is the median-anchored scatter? 0.02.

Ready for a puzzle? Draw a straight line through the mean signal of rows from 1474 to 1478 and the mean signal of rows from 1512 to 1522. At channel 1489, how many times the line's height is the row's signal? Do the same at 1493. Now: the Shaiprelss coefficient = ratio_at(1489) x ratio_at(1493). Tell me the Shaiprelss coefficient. 1.41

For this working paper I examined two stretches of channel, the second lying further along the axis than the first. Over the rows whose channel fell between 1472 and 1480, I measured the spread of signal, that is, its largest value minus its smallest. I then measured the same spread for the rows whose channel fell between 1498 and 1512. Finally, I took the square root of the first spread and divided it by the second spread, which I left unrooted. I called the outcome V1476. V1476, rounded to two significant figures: 3.2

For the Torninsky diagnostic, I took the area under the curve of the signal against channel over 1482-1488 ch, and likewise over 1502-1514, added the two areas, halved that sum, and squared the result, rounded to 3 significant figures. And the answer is 168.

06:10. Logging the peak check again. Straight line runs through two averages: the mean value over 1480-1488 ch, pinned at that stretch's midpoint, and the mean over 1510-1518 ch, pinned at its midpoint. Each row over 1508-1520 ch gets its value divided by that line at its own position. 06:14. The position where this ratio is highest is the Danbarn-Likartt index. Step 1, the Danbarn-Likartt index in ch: 1509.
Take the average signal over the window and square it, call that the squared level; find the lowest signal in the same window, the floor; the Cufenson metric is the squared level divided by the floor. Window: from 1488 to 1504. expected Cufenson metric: 2.13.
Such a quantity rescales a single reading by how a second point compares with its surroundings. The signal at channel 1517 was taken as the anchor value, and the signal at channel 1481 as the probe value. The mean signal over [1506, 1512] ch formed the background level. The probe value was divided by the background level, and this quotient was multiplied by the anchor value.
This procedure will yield 0.90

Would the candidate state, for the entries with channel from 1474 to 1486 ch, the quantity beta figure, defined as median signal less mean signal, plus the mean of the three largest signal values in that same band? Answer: 0.93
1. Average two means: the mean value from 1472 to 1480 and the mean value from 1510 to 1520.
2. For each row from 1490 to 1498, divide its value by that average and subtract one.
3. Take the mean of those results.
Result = 0.23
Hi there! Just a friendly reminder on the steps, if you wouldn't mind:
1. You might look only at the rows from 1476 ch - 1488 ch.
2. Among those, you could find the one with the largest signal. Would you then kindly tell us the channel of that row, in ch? 1487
